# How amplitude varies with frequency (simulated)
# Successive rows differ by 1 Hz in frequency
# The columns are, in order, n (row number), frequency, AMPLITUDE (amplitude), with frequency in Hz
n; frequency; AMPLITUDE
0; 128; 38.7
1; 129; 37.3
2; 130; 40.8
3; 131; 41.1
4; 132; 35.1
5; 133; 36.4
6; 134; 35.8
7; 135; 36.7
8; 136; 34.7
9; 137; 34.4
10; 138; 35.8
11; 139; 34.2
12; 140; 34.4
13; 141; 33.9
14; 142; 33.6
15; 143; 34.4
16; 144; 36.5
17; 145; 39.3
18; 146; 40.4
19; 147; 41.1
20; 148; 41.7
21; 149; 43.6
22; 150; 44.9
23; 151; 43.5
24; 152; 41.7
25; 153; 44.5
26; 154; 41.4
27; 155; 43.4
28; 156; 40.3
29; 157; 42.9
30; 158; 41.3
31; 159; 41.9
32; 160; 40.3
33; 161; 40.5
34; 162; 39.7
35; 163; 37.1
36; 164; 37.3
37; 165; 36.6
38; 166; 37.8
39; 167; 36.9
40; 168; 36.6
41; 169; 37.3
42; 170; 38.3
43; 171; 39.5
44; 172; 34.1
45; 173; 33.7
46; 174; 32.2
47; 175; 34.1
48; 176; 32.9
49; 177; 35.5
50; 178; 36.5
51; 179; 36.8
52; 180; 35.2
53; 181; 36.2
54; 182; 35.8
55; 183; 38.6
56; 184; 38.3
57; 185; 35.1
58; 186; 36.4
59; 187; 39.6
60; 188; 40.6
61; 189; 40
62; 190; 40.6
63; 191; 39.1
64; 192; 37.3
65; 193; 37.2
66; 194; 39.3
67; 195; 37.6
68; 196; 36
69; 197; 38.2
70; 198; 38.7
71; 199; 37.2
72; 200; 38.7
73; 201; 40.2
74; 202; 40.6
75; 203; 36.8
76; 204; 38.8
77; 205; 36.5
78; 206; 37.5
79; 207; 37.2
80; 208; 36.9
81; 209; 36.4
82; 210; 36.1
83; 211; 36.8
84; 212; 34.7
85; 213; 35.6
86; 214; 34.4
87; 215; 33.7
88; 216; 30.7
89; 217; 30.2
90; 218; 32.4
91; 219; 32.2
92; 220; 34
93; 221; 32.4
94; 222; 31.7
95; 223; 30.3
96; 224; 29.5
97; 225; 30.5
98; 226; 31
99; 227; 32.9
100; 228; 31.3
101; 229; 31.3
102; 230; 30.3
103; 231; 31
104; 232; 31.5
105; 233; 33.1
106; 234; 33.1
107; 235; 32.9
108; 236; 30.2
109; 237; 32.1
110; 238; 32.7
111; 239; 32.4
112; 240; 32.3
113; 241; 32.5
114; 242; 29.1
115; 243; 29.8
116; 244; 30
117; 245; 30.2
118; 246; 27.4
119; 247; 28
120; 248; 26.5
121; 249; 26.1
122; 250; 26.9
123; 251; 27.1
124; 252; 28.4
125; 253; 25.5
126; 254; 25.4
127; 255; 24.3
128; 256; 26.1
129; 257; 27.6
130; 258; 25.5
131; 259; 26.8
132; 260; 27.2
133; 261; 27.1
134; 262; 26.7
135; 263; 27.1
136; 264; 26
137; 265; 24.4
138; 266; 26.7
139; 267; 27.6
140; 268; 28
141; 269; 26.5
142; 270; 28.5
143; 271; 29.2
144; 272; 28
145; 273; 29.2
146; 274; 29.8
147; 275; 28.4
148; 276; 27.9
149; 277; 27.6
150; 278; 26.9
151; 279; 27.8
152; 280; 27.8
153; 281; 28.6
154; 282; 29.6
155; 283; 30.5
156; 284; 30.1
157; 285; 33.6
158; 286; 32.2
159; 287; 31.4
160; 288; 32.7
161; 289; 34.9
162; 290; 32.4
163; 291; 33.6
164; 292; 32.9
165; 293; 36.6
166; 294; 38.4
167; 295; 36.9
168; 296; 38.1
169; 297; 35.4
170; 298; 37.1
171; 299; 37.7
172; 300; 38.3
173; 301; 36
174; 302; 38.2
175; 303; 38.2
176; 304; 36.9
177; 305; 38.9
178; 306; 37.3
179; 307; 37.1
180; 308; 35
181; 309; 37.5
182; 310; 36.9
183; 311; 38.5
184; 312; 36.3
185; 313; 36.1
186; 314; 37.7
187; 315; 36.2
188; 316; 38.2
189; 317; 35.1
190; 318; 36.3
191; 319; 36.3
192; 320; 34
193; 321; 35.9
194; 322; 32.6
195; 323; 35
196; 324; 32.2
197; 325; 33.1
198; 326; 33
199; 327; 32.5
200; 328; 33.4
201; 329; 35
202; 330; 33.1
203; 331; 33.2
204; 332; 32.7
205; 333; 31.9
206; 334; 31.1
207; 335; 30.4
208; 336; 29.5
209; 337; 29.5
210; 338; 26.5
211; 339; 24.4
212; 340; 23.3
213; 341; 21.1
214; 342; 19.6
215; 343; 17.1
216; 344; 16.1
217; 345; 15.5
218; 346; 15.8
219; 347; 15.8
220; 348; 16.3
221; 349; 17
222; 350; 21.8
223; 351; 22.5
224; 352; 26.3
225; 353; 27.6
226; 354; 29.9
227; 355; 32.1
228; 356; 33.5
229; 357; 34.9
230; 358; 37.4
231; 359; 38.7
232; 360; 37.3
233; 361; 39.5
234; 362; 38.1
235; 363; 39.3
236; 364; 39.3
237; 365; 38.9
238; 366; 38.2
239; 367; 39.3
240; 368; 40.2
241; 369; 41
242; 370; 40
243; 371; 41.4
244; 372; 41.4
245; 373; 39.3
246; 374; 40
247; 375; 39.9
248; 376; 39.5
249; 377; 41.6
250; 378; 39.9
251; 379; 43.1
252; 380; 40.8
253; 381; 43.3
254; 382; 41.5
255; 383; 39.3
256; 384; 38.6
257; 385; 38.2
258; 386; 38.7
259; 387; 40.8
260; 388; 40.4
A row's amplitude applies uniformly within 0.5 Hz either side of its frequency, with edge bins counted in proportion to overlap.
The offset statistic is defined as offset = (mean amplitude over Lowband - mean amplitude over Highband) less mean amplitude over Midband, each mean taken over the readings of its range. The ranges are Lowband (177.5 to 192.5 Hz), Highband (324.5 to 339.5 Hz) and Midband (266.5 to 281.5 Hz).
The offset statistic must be -21.7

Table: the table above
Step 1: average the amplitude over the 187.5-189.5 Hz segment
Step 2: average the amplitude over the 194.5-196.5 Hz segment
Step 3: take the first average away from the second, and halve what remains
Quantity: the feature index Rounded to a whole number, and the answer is -2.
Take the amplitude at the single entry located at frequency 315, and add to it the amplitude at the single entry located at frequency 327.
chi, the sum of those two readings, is 68.7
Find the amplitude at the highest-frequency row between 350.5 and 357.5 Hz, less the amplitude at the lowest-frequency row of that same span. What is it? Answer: 12.4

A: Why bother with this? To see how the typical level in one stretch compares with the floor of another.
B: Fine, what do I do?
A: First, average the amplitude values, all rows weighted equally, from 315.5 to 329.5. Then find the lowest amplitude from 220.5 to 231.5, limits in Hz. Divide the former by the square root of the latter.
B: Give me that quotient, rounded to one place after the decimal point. 6.3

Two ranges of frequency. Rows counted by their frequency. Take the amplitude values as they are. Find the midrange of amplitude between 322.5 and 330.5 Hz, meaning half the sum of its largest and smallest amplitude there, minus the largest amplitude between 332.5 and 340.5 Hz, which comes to 1.7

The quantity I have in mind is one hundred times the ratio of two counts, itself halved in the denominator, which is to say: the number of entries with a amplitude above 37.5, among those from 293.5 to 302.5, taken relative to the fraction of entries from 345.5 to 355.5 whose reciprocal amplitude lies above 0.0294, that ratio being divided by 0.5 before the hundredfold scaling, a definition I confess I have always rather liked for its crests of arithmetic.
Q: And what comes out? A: 1000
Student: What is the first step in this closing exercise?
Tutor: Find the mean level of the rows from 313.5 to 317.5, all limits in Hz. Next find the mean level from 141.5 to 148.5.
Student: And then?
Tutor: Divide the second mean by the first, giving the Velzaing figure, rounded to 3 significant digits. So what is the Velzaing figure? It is 1.04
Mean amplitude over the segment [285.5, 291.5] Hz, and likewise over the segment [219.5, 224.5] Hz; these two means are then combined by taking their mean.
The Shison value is 32.2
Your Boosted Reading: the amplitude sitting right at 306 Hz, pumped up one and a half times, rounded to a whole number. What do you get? 56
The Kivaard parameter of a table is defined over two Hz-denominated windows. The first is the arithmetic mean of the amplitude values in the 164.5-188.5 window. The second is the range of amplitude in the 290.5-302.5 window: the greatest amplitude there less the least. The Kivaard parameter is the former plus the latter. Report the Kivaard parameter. 41.9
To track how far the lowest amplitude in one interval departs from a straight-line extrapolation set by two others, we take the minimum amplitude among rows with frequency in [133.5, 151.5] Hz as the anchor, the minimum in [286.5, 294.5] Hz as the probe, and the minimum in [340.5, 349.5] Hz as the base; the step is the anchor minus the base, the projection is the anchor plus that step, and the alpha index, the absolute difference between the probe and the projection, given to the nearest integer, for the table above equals 20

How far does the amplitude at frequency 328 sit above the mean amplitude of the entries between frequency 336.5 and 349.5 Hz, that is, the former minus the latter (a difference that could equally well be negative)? 14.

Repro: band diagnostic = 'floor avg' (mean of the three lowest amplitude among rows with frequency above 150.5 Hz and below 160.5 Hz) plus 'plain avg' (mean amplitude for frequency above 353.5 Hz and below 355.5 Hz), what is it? 72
